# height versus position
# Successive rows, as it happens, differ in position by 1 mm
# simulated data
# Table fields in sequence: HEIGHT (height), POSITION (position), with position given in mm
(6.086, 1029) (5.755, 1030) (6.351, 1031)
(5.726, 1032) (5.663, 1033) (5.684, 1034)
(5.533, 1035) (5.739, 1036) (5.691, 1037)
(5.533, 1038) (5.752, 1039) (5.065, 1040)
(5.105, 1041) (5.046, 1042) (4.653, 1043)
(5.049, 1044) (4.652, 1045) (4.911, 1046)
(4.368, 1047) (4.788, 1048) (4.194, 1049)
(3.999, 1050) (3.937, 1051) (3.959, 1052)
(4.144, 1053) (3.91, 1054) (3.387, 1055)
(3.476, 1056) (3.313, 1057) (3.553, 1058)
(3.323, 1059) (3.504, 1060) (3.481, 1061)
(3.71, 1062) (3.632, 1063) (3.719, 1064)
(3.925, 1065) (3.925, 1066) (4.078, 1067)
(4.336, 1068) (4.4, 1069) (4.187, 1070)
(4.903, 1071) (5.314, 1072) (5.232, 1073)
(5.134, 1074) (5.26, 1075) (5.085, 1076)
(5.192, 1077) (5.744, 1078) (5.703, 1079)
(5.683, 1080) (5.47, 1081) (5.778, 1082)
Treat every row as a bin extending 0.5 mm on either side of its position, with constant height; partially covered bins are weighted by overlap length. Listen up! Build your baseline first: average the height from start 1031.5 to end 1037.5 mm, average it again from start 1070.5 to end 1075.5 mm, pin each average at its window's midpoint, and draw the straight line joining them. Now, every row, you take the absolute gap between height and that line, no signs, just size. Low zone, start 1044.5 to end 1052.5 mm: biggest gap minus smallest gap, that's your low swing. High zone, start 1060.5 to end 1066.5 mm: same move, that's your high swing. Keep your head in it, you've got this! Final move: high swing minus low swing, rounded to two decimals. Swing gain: -0.40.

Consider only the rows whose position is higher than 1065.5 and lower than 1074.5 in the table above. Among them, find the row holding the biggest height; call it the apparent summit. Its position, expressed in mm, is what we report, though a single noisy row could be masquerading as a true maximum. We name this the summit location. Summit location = 1072 mm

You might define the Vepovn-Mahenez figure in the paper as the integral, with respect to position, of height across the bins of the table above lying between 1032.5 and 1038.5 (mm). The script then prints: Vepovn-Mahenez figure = 33.8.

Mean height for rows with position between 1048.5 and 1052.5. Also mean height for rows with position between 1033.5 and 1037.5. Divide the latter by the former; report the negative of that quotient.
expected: -1.4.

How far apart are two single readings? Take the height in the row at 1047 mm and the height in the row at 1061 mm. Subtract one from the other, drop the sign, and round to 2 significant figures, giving 0.89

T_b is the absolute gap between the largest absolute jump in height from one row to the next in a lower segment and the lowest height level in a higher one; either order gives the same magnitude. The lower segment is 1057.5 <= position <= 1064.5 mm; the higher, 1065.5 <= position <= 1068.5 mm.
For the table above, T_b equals 3.7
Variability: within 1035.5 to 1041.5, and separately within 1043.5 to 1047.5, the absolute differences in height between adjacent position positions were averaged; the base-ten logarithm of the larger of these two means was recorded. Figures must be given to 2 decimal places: -0.40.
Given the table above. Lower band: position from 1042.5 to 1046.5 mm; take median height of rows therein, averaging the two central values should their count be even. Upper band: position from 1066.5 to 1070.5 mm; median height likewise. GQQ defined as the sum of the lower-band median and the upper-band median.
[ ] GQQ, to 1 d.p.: 9.0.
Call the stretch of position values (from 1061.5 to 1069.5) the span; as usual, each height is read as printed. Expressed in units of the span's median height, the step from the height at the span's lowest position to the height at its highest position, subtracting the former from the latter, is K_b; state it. 0.18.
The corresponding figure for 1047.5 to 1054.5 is -0.22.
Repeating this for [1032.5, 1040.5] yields -0.11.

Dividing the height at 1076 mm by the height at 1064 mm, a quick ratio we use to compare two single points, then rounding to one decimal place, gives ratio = 1.4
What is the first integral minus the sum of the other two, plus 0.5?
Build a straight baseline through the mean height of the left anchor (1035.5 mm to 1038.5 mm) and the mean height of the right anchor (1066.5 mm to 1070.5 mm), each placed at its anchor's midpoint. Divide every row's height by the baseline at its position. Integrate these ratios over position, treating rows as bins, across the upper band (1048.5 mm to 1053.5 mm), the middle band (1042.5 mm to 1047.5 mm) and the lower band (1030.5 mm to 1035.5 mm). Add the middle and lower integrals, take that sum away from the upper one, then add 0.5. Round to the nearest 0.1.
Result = -4.9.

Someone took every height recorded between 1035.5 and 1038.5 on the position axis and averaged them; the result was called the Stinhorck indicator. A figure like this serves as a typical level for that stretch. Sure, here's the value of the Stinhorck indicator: 5.7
